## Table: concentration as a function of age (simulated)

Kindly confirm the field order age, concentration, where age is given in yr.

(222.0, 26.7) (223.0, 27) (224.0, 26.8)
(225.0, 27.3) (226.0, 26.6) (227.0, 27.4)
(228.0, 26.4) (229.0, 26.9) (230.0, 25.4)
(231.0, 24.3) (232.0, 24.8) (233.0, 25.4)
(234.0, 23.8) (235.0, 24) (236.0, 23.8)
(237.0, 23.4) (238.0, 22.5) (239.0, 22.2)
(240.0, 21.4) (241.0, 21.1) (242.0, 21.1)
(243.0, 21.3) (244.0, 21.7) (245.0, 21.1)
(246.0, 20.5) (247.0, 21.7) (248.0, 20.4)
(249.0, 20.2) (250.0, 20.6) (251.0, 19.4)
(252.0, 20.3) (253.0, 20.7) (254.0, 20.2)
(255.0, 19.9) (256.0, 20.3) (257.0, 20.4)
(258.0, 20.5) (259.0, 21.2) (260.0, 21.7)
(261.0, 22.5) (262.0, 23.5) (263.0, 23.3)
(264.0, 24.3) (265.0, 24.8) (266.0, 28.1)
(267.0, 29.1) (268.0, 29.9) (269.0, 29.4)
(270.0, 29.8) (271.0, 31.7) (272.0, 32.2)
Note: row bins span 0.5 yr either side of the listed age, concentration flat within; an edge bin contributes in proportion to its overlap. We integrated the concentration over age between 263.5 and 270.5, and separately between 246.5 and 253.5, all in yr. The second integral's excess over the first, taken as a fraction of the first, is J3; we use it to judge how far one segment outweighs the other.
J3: -0.27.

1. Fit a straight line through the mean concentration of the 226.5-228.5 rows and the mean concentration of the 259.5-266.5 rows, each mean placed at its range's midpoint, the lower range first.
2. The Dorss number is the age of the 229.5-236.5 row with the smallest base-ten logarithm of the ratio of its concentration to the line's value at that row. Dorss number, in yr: 234.0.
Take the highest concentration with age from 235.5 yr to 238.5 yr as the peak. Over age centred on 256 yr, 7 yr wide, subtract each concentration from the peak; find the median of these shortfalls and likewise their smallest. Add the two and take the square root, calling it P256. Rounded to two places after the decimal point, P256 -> 2.45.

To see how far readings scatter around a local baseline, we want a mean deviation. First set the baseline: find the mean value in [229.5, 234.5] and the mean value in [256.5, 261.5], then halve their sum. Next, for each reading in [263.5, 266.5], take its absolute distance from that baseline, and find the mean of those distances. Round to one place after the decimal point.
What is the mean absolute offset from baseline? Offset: 2.7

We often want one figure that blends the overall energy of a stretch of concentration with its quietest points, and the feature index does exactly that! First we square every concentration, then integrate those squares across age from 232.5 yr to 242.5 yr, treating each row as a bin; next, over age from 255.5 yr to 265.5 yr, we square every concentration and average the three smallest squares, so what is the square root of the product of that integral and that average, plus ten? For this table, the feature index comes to 1488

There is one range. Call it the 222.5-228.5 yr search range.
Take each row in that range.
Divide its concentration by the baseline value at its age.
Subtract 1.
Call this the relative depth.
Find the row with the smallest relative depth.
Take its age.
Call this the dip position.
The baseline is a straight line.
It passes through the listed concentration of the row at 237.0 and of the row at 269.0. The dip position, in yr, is 228.0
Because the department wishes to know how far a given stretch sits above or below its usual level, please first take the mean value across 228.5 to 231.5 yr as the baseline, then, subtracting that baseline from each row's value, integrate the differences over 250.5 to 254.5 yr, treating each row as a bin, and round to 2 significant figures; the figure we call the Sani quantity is -22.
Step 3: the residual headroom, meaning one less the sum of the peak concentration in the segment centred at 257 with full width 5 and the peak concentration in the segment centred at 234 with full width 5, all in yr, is -46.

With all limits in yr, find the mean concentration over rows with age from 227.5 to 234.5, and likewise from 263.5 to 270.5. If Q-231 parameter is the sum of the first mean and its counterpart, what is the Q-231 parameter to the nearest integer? 53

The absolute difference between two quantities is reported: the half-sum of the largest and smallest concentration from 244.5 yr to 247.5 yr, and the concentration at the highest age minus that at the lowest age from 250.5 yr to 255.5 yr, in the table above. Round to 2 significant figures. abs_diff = 21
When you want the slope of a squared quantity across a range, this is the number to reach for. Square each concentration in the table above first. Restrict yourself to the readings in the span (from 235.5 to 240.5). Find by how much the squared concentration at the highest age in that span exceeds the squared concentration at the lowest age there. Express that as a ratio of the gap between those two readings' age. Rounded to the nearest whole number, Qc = -27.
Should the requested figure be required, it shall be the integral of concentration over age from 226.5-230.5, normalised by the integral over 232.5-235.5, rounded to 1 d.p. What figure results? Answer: 1.4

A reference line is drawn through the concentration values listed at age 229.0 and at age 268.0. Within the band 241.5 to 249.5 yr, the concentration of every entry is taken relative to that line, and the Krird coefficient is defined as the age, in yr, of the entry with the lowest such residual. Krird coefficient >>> 249.0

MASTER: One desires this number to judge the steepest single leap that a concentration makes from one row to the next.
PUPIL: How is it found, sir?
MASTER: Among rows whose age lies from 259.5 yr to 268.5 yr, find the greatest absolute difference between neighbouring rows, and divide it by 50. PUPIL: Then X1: 0.066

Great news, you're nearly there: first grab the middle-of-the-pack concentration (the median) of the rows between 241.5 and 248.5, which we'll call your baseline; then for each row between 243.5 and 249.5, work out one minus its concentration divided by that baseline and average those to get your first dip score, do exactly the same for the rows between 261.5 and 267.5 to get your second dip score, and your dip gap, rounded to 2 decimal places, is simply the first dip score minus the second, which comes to 0.22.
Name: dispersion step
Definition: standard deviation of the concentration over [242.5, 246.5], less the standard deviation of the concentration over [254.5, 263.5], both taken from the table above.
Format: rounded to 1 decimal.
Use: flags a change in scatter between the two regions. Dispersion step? -0.8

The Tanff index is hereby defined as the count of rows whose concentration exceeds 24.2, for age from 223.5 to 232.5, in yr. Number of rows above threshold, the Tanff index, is 9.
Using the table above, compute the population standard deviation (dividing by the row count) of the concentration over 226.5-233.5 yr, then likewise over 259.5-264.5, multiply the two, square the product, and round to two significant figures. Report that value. 0.87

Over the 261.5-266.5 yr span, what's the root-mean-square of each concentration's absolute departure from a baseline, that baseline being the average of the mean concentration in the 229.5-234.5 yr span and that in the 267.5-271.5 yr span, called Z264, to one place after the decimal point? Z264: 3.2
